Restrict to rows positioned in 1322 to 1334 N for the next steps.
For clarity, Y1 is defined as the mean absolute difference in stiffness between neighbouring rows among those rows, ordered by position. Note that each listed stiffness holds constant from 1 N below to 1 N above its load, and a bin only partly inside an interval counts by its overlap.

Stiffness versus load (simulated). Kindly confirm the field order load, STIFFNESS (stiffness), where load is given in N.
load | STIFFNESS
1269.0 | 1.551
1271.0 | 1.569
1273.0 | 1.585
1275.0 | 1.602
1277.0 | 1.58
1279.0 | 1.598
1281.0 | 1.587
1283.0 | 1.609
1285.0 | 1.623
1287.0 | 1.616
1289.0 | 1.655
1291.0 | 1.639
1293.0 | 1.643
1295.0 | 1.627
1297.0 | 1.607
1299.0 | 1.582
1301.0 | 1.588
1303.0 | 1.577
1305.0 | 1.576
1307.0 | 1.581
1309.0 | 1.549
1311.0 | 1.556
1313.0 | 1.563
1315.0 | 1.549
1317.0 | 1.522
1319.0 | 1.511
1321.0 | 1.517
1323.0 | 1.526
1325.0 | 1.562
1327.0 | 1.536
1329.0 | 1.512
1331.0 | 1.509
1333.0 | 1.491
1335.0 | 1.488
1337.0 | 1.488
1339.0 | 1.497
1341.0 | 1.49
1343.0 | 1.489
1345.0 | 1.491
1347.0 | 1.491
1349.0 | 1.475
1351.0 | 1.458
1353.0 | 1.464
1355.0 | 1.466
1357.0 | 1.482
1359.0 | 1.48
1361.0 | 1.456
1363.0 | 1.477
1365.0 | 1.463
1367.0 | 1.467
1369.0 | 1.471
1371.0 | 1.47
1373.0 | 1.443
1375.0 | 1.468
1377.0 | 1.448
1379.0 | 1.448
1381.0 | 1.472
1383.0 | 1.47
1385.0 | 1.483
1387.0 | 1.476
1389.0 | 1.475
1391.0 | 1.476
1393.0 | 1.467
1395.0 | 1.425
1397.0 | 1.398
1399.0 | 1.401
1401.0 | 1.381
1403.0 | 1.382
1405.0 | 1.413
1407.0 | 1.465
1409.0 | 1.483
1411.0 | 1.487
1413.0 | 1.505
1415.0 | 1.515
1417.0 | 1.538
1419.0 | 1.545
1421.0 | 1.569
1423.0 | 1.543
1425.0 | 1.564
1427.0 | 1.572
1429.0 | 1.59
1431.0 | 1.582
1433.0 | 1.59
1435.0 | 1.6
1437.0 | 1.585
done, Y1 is 0.0214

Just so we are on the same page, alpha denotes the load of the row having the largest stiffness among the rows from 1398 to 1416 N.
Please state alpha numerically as 1415.0 N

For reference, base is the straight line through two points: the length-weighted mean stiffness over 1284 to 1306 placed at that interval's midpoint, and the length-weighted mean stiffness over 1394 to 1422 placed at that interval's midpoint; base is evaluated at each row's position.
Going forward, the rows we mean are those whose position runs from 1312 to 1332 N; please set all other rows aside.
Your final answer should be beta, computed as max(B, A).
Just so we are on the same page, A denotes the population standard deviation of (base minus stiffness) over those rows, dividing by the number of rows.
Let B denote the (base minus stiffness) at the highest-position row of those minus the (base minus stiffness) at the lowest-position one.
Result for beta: 0.031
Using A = 0.018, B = 0.03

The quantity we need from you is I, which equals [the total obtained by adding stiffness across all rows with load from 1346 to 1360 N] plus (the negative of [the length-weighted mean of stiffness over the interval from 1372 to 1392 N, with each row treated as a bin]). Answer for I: 9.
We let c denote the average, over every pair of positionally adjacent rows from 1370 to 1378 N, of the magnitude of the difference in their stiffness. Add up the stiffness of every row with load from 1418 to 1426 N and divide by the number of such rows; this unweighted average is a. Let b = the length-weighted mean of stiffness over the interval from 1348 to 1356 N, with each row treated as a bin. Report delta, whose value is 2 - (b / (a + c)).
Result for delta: 1.07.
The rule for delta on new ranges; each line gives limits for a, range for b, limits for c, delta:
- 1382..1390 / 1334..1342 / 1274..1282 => 1.00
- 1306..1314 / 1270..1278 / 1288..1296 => 0.99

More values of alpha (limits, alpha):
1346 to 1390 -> 1347.0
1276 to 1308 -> 1289.0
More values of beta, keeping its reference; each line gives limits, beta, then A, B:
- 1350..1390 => 0.019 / 0.019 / -0.07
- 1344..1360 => 0.011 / 0.011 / -0.01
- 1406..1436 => 0.053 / 0.053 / -0.17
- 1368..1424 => 0.059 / 0.059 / -0.14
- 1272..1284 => 0.013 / 0.013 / -0.04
